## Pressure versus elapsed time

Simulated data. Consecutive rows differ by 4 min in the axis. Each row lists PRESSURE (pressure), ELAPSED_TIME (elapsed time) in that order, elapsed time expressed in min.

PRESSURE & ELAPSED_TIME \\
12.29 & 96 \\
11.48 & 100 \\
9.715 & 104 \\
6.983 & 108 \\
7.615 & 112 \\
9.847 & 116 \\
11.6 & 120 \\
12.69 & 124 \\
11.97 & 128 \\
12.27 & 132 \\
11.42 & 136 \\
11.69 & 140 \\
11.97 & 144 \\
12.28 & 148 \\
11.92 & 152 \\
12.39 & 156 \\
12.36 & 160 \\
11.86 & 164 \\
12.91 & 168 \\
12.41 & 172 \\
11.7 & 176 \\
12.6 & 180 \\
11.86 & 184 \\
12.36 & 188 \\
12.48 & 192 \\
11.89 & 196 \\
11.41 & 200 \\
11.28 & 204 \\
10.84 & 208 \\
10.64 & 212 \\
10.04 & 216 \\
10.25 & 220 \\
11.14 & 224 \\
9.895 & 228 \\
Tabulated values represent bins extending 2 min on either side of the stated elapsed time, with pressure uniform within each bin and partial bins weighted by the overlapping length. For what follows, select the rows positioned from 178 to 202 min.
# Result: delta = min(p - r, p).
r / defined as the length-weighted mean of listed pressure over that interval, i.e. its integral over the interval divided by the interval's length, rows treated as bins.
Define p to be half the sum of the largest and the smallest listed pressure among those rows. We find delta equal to -0.095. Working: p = 12.0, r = 12.1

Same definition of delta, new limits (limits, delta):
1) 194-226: 0.029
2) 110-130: -0.592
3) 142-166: -0.005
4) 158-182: -0.002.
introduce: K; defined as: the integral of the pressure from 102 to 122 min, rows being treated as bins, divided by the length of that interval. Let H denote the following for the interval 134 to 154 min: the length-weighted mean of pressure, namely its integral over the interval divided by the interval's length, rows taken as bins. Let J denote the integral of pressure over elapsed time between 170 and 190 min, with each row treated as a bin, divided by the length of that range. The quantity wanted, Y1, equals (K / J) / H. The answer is 0.063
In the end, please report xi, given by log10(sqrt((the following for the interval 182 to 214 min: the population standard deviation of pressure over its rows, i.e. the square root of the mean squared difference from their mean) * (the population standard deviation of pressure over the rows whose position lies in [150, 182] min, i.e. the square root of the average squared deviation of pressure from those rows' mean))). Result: -0.31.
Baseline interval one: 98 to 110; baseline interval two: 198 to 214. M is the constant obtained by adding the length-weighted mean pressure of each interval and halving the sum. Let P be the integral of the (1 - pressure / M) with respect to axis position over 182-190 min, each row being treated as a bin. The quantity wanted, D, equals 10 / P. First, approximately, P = -1.5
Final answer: -6.7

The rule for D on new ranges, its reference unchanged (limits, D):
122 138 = -3.4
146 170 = -2.1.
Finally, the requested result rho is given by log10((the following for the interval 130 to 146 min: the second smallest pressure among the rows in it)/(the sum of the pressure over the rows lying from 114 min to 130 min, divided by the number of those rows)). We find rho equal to 0.01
